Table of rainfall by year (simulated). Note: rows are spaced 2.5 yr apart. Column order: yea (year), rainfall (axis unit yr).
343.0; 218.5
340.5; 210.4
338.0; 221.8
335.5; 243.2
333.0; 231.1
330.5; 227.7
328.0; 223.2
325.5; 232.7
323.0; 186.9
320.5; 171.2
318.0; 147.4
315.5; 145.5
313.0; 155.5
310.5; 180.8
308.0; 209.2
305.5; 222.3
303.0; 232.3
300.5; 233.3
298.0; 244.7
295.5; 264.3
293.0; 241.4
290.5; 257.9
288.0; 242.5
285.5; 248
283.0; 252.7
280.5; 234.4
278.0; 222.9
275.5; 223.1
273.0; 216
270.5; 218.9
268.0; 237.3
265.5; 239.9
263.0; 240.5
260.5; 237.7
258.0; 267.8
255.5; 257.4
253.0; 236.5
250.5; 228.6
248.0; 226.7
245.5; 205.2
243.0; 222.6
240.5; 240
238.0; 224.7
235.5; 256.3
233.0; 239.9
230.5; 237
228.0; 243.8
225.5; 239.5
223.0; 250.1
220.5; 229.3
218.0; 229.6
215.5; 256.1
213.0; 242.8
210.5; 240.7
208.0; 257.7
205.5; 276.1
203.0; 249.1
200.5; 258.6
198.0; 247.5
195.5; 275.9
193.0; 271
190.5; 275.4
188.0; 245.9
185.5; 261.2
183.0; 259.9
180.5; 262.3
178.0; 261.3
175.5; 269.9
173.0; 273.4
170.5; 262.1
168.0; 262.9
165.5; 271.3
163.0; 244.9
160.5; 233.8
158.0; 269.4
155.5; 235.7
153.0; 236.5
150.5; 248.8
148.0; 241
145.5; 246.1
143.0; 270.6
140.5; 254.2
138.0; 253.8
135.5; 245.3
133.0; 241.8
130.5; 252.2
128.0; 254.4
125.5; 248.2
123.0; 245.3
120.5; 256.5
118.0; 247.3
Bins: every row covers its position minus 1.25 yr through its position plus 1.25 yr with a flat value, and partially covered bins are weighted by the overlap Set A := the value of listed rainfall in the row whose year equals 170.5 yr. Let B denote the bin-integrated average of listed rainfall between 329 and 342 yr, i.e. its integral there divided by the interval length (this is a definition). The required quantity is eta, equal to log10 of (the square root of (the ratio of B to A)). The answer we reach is -0.03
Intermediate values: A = 262.1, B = 227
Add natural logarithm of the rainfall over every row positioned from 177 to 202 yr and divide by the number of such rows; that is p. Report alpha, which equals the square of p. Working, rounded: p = 5.57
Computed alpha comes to 31.0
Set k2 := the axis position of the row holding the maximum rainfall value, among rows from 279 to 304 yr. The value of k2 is 295.5 yr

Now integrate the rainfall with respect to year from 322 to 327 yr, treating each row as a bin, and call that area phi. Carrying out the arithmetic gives 1058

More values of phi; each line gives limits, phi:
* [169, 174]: 1336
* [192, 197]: 1361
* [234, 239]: 1206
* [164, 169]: 1331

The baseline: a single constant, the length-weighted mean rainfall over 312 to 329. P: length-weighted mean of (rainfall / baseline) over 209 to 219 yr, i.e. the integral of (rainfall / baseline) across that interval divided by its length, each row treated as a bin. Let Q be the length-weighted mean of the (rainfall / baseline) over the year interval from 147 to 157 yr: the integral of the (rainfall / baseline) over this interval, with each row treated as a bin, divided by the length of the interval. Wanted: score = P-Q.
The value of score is 0.0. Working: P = 1.35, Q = 1.34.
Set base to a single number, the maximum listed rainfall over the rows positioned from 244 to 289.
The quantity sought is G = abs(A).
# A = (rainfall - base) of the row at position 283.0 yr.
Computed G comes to 15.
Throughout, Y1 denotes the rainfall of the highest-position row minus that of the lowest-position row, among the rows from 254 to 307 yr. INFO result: -35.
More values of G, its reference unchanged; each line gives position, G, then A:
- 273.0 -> 52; -52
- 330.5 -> 40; -40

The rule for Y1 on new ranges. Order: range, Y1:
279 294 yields 7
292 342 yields -31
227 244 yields -21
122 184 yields 15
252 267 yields 3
